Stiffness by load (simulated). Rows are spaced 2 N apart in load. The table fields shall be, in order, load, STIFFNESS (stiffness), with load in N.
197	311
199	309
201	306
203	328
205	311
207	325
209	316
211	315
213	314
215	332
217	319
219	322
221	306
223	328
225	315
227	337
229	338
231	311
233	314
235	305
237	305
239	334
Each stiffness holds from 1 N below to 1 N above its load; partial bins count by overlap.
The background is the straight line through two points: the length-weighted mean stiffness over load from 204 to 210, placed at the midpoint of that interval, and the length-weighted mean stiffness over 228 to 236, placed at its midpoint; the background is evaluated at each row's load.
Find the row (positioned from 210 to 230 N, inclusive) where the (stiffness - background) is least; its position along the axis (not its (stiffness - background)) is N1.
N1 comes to 221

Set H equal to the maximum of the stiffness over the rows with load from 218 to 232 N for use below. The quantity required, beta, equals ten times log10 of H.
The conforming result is 25.29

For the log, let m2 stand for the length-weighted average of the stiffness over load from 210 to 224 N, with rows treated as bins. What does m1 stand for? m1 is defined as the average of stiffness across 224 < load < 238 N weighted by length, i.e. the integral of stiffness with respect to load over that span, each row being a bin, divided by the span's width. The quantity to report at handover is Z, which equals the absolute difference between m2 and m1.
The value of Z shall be 1.6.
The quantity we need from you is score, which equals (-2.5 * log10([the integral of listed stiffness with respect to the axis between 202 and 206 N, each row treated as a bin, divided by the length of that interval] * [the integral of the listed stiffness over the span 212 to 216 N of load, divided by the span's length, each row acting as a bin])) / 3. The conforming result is -4.18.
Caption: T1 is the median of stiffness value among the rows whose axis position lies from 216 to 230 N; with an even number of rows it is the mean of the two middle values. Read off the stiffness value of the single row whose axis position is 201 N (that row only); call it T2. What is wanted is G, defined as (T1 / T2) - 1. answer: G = 0.052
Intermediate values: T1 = 322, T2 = 306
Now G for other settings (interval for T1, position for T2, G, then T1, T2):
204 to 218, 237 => 0.036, 316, 305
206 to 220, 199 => 0.032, 319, 309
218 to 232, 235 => 0.056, 322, 305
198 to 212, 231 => 0.013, 315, 311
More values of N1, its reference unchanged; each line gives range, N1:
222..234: 231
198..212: 201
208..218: 213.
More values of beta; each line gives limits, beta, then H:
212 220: 25.21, 332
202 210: 25.16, 328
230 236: 24.97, 314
